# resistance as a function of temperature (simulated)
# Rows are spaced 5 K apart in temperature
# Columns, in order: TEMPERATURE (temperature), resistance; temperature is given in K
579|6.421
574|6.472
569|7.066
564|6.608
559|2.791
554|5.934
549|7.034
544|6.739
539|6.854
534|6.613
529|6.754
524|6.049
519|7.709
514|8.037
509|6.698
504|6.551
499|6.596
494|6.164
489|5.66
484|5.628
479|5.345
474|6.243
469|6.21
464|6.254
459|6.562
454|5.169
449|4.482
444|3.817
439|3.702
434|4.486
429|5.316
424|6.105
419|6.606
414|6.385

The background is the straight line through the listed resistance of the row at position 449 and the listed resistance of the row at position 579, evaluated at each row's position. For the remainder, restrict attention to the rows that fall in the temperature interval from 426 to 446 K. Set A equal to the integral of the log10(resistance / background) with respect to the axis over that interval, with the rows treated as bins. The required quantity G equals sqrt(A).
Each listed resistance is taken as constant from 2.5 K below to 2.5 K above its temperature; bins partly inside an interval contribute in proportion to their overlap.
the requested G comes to 0.31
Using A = 0.1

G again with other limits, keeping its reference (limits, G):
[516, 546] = 1.51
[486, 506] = 1.25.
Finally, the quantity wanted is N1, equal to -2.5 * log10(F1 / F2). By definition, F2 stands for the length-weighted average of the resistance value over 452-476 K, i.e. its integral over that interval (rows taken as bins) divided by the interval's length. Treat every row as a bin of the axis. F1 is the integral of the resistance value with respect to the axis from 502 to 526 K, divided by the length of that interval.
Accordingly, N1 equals -0.15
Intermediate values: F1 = 7.04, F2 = 6.10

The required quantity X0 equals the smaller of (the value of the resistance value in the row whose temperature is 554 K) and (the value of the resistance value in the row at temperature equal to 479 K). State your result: 5.3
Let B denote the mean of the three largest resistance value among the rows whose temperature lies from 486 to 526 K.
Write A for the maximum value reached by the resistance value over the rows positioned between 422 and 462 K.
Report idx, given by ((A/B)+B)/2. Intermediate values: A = 6.562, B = 7.48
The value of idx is 4.18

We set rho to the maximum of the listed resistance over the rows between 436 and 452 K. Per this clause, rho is 4.482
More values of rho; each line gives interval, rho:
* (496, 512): 6.698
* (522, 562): 7.034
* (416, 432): 6.606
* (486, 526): 8.037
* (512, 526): 8.037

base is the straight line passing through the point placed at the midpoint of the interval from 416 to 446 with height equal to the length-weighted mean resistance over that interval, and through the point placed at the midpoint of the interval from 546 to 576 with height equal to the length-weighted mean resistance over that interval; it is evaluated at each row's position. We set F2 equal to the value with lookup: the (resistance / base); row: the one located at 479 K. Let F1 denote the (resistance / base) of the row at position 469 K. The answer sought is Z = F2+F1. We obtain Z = 2.16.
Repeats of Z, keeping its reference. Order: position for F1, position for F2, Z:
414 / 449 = 2.16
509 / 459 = 2.44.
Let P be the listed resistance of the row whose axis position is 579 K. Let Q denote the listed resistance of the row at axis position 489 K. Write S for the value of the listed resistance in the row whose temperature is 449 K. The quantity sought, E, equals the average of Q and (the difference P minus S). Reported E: 3.8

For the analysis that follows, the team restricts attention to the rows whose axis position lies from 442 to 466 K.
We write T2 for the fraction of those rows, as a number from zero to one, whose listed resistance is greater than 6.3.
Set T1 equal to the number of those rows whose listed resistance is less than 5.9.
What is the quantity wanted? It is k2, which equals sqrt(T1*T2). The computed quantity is 0.77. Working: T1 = 3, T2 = 0.20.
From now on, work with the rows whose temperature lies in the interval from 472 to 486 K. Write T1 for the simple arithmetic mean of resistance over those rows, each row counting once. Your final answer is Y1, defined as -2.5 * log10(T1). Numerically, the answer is -1.90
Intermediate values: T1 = 5.7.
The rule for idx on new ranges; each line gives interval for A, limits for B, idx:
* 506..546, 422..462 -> 3.67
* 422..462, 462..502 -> 3.70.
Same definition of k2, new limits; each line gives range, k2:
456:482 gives 0.45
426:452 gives 0.00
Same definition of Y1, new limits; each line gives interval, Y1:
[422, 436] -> -1.81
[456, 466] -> -2.02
